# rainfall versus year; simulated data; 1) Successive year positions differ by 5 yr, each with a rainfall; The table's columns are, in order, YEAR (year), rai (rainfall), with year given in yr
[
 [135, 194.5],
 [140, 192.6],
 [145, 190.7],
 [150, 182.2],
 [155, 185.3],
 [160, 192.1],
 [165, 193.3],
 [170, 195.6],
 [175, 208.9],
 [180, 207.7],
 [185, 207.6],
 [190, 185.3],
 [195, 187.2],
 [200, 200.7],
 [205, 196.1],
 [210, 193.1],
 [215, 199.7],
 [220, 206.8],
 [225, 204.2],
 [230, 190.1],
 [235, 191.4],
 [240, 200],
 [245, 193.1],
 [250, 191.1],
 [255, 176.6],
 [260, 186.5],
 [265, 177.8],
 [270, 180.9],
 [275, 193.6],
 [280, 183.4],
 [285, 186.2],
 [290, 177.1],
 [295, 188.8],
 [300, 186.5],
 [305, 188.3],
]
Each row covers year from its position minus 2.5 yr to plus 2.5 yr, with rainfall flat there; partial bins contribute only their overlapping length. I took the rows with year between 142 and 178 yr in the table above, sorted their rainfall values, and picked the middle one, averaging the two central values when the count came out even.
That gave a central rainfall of 192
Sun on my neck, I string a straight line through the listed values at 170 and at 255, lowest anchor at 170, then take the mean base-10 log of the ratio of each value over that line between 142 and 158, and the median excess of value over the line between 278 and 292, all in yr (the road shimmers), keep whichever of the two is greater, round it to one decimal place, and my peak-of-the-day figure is 12.4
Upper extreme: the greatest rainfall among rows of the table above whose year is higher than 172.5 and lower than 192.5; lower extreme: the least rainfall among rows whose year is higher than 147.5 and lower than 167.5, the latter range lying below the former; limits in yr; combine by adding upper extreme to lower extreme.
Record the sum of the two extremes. 391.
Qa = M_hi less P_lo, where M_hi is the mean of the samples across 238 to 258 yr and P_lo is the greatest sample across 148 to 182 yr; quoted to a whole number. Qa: -19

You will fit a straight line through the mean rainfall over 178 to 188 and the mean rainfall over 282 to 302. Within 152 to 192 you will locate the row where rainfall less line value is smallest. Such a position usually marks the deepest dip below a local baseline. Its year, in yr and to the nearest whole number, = 155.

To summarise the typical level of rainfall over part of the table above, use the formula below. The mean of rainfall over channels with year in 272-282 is 188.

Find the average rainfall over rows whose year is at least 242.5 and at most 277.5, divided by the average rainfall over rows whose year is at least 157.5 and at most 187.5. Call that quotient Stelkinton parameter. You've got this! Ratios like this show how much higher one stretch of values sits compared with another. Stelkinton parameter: 0.92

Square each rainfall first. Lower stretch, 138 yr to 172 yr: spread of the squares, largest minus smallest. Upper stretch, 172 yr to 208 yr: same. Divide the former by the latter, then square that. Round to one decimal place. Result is 0.3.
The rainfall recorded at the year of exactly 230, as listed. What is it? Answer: 190.1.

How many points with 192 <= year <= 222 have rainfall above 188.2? 5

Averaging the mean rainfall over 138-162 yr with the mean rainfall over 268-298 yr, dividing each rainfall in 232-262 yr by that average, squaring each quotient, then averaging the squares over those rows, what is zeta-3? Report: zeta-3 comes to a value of 1.03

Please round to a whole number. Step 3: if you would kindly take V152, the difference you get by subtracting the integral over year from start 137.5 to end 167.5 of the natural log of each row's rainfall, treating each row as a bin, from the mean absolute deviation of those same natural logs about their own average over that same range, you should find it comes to -157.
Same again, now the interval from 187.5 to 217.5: -158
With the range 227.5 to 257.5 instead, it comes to -157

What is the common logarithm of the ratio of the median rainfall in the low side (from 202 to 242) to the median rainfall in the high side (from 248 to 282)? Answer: 0.0330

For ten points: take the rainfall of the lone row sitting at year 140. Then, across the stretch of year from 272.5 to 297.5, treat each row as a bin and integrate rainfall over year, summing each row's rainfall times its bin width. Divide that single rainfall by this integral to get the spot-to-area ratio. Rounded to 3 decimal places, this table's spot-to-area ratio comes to 0.041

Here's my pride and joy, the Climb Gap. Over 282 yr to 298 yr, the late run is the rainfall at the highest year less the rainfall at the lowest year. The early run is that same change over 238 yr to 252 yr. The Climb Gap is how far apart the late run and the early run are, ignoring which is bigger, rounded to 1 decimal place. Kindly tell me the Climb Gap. 11.5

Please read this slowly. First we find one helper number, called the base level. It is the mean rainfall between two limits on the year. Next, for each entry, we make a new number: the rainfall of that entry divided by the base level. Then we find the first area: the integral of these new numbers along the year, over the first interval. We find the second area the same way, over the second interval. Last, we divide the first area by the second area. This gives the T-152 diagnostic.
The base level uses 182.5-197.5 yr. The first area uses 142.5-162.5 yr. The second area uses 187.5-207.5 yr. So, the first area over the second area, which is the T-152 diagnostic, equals 0.98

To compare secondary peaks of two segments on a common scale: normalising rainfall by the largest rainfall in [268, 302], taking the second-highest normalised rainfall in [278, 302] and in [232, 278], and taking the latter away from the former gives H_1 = -0.04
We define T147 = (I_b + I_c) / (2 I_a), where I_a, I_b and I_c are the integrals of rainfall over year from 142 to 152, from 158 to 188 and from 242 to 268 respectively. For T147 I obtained 2.9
